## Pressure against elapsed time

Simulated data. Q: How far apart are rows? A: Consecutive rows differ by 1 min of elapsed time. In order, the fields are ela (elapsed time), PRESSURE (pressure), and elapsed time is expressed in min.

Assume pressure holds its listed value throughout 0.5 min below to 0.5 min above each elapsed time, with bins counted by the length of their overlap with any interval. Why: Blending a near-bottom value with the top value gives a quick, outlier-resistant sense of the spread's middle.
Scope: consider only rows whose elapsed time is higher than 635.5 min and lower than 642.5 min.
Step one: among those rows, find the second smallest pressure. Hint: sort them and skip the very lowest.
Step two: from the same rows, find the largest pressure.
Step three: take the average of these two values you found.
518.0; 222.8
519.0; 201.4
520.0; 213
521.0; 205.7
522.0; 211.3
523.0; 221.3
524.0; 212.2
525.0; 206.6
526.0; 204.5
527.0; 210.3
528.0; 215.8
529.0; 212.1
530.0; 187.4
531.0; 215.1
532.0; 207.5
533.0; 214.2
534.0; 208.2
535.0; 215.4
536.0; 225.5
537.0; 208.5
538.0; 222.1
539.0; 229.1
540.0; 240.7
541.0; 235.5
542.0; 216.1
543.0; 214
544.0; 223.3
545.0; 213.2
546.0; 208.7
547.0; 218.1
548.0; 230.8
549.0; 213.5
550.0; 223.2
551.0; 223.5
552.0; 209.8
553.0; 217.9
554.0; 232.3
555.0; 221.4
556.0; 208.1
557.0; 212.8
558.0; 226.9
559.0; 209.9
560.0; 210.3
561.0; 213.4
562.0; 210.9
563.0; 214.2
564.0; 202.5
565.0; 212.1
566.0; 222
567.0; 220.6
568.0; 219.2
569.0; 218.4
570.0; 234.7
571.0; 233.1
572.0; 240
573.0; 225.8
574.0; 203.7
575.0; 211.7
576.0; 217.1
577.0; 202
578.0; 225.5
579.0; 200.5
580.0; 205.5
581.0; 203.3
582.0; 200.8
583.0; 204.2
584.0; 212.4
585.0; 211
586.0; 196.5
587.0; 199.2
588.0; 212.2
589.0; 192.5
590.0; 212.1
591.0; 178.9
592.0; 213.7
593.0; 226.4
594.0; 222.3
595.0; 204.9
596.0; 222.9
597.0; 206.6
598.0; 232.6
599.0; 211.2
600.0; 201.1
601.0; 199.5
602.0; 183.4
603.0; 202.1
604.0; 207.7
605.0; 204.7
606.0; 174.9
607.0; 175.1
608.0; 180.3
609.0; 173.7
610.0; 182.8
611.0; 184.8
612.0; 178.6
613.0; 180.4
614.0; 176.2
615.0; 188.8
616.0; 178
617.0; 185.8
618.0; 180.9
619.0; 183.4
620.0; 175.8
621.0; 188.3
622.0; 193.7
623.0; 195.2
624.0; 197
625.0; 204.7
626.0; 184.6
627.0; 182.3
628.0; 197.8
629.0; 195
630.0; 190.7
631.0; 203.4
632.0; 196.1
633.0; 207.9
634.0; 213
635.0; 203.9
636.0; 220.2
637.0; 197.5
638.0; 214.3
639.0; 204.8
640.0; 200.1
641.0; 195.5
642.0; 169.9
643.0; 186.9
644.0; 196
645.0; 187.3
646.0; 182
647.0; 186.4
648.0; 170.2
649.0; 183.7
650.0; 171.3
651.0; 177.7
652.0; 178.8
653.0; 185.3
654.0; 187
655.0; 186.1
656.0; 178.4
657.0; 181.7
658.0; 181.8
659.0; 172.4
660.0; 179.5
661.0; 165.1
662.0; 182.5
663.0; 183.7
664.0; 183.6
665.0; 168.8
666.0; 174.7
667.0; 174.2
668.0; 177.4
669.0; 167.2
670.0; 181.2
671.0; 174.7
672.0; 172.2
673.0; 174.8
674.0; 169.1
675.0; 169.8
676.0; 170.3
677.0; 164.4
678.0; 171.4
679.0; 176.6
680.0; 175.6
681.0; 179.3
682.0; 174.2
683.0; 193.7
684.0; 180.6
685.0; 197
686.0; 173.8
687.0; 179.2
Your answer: 208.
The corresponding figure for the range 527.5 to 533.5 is 212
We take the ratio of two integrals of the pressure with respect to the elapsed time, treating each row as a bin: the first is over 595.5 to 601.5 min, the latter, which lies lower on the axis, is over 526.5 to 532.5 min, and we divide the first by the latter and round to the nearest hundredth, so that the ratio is 1.02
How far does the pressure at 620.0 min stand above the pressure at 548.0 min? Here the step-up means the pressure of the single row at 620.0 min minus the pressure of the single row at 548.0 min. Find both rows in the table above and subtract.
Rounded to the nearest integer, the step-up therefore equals -55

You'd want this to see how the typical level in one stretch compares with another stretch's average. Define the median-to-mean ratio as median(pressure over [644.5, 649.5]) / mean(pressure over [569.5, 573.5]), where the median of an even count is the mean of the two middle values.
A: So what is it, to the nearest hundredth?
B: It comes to 0.79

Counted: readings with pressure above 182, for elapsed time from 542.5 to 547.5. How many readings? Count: 5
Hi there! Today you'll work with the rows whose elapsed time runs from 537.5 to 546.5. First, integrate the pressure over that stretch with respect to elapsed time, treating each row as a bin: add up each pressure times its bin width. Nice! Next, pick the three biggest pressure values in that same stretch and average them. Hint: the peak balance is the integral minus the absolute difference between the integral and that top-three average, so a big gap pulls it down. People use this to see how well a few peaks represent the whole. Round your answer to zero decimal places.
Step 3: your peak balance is 235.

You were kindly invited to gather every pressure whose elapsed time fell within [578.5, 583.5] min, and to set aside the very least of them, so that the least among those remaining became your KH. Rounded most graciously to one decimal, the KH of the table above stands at 200.8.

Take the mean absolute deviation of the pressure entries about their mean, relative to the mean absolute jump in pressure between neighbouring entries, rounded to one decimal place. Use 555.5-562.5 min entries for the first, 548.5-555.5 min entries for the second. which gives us 0.4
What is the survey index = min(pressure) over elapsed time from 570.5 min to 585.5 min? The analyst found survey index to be 200.5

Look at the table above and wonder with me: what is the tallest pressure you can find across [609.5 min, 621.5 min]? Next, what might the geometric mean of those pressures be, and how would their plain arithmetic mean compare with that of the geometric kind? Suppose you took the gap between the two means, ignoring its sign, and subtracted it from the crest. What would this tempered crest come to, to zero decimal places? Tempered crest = 189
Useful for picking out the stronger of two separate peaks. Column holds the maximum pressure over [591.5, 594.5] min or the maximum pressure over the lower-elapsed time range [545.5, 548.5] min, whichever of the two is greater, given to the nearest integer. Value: 231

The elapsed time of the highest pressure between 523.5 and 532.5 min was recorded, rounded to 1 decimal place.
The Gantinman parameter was 528.0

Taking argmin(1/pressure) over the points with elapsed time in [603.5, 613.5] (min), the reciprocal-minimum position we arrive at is 604.0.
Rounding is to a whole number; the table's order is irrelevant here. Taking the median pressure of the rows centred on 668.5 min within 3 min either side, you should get 175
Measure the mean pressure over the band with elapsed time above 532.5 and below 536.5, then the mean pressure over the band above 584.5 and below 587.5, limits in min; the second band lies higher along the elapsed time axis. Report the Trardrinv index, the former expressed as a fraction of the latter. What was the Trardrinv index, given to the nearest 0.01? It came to 1.07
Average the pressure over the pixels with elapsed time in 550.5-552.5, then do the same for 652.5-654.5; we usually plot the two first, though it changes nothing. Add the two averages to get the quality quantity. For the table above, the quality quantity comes 403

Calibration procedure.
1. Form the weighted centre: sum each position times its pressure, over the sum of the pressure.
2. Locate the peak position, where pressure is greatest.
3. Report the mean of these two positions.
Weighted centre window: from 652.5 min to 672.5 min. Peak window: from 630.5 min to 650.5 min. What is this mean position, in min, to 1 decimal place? 649.2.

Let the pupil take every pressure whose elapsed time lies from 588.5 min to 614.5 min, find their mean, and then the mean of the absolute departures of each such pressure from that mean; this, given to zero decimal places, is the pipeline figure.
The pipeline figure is 16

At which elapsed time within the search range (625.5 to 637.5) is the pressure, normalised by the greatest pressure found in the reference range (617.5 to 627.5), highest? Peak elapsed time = 636.0 min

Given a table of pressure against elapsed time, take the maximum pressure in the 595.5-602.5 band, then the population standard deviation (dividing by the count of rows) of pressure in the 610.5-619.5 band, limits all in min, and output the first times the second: 902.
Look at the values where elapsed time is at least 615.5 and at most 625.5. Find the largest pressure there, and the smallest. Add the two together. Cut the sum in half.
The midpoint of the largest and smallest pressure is 190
